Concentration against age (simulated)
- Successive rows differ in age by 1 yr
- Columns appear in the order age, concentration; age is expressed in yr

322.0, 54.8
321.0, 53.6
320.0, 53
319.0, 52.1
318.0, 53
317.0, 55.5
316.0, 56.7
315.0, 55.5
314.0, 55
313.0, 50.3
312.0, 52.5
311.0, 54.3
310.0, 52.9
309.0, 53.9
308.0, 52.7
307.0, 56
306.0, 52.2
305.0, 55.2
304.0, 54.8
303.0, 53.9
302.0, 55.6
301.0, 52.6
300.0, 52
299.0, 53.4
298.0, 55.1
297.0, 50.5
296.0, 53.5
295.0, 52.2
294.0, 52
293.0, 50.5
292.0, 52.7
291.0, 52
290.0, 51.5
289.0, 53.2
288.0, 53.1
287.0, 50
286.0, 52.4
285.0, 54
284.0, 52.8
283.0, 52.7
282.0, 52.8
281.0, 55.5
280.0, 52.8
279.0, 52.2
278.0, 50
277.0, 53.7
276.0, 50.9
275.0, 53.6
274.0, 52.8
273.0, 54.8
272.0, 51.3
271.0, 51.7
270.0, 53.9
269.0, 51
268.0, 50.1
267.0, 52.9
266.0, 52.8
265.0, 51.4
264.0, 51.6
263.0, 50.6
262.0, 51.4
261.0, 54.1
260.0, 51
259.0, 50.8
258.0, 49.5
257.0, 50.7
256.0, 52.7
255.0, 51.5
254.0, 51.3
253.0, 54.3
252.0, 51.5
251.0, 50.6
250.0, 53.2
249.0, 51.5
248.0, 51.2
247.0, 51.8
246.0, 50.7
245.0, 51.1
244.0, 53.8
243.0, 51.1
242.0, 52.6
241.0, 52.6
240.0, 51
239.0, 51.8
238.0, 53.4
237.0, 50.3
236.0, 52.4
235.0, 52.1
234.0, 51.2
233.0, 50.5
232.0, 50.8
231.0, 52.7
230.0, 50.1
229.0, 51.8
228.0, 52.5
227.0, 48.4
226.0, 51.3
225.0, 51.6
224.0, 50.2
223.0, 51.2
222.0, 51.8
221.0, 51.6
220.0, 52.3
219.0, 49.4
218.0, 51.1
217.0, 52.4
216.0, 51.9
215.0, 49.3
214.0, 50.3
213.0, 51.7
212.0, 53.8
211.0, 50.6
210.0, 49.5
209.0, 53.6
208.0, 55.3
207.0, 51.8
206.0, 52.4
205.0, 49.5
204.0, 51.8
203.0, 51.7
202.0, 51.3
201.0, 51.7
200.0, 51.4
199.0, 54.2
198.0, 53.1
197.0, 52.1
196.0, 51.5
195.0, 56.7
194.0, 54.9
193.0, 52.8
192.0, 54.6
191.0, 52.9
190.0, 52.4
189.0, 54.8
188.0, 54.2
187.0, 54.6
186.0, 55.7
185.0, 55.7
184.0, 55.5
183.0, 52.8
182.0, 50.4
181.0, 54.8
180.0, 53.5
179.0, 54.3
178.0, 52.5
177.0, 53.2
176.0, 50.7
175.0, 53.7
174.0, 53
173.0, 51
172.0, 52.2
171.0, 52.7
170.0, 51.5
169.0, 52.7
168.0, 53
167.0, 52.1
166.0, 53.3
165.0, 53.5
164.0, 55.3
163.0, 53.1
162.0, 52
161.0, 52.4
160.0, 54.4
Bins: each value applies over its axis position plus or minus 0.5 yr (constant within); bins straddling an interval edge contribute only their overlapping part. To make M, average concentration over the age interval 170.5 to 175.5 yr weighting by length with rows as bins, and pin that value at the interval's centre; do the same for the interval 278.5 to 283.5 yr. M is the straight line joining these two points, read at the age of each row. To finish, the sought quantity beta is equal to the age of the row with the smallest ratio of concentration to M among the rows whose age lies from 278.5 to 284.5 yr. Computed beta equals 279.0 yr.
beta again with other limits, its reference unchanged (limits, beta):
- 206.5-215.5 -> 215.0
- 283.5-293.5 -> 287.0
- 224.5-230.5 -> 227.0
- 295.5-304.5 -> 297.0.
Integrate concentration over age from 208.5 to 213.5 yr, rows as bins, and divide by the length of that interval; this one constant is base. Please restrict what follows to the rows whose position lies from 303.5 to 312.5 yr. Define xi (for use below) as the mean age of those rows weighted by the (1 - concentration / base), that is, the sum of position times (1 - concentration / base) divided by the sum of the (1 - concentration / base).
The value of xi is 307.3 yr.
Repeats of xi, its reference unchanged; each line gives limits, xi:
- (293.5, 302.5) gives 299.5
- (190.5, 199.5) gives 194.7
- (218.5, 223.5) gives 219.9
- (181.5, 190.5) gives 186.5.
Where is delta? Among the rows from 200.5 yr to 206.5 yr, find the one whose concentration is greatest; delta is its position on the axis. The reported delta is 206.0 yr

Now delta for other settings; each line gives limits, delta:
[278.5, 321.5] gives 316.0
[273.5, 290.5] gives 281.0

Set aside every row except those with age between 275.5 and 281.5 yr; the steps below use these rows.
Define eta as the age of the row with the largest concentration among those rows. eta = 281.0 yr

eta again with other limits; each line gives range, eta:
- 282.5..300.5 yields 298.0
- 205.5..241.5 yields 208.0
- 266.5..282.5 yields 281.0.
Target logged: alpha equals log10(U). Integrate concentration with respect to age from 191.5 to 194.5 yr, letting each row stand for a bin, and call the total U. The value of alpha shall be 2.21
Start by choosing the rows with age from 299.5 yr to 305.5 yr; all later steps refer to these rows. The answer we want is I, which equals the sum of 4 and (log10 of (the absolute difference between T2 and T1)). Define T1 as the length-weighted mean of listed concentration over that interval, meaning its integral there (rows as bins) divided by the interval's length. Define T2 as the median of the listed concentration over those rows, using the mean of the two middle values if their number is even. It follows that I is 3.52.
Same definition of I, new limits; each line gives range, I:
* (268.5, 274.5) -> 3.52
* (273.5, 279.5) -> 3.48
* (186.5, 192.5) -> 3.68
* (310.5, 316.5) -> 3.78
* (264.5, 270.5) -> 2.92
